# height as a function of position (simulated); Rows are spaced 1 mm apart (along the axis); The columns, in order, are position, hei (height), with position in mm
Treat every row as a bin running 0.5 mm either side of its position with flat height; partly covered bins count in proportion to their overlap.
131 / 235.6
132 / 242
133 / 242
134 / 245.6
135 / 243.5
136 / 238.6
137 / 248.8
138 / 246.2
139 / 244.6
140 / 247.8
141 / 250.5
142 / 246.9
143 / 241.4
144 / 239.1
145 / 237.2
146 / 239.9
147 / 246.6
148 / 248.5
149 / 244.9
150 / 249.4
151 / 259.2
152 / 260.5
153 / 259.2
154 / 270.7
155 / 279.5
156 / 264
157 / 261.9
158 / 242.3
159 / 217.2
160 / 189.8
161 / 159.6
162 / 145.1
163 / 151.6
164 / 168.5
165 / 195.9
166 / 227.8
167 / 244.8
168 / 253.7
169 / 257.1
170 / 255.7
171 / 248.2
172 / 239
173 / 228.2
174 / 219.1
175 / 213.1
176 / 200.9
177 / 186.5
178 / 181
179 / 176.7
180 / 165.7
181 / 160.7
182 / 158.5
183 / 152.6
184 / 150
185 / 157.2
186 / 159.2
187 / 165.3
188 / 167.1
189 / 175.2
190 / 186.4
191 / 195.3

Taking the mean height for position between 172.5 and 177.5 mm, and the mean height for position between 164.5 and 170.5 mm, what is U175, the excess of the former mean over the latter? -29.6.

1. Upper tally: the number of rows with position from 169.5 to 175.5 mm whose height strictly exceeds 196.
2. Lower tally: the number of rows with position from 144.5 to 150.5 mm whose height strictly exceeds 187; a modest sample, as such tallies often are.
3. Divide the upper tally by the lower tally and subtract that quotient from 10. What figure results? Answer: 9.0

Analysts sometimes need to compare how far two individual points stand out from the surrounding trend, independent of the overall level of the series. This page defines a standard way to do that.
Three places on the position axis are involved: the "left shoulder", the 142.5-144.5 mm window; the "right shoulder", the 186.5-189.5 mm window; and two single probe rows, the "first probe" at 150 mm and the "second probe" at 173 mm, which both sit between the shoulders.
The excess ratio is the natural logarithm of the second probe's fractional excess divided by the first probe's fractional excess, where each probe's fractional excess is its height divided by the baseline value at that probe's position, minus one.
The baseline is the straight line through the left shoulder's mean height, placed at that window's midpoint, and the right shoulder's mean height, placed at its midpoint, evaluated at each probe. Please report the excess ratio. 0.8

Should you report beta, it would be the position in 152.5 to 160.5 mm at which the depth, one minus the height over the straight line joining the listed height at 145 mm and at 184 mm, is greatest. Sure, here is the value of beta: 160 mm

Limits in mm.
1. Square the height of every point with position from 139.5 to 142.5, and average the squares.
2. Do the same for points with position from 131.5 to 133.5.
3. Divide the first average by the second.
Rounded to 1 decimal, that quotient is 1.1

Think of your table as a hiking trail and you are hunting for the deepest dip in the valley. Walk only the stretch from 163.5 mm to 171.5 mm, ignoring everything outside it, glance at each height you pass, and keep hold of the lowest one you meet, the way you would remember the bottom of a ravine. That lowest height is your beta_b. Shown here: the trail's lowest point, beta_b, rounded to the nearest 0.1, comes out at 168.5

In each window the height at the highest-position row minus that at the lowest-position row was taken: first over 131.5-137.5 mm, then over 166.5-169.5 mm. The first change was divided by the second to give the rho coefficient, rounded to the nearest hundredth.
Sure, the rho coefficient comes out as 0.55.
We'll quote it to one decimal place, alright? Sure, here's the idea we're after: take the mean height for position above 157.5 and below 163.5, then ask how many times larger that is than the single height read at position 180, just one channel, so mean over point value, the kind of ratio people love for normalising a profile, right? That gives 1.1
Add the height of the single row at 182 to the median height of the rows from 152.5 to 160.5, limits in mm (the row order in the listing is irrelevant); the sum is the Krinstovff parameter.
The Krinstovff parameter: 419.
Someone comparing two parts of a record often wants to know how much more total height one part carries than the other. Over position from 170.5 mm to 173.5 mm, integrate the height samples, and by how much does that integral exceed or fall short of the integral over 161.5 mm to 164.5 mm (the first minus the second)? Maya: 250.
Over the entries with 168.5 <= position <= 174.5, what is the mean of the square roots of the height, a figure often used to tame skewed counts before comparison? 15.5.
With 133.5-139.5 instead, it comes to 15.6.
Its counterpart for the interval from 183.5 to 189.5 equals 12.7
